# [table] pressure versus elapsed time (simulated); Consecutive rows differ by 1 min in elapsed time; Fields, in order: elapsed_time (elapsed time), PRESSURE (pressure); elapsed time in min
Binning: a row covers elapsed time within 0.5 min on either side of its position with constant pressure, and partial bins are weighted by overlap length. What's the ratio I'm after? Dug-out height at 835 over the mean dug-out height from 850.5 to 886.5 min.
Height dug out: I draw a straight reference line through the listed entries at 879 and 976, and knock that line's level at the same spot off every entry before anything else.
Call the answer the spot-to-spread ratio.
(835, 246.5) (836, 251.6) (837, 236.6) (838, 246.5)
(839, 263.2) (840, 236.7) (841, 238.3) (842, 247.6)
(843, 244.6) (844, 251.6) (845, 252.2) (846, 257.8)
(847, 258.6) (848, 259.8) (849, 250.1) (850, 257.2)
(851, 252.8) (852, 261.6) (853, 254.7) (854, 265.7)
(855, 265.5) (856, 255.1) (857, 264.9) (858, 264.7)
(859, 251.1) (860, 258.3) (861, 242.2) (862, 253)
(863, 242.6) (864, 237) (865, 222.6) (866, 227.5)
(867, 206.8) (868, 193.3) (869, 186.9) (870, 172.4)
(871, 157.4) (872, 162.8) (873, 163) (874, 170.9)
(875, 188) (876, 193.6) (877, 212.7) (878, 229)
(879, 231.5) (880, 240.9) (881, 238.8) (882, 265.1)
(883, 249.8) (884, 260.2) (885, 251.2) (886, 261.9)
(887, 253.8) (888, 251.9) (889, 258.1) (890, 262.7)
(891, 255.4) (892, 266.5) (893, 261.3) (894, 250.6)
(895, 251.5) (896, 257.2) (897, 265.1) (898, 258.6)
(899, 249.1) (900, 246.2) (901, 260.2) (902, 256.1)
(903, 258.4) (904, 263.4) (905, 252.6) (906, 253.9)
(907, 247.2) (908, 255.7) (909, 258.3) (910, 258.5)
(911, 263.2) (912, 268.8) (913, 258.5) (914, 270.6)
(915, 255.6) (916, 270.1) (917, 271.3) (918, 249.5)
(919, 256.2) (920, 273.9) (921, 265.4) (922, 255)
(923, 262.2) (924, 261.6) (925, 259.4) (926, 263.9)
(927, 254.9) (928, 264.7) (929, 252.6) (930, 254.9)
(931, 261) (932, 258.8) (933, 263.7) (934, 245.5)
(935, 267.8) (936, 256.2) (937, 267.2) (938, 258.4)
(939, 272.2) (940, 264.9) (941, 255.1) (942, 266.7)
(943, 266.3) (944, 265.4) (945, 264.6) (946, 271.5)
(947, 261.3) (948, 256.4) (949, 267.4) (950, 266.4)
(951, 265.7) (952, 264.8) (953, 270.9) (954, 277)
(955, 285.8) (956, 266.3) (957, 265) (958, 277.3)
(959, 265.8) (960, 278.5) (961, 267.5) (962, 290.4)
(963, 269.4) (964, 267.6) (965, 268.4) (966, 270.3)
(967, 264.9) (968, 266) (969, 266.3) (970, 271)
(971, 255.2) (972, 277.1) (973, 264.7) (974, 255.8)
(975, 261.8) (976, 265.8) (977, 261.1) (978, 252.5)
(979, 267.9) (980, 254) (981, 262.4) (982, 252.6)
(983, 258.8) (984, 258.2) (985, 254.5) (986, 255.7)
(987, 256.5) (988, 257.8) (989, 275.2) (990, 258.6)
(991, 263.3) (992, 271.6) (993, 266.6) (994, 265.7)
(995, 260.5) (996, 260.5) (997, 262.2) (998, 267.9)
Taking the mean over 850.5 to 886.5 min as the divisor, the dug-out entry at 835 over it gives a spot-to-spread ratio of 20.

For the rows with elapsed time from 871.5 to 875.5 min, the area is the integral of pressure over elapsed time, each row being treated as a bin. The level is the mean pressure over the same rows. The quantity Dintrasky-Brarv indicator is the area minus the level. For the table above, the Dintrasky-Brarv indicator 514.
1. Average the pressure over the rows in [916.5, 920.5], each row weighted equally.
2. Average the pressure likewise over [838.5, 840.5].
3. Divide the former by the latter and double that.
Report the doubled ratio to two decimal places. 2.10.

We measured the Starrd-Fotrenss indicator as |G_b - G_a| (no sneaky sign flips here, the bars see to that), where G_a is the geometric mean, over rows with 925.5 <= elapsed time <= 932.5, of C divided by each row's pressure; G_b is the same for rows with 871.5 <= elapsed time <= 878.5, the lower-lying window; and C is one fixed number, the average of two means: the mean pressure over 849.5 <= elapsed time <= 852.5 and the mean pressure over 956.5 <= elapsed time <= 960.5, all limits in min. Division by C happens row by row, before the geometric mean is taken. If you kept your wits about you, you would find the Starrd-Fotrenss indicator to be 0.39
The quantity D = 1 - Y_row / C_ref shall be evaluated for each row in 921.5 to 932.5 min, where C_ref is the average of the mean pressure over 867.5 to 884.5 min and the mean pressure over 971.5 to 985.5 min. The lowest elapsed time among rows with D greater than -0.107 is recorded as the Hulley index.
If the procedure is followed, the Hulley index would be 922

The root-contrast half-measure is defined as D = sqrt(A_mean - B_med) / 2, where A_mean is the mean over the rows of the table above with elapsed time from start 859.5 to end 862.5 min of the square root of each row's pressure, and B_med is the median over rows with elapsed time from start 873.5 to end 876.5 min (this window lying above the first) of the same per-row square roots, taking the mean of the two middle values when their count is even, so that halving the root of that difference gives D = 0.73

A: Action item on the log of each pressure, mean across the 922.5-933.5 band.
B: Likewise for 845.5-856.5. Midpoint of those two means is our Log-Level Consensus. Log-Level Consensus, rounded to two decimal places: 2.41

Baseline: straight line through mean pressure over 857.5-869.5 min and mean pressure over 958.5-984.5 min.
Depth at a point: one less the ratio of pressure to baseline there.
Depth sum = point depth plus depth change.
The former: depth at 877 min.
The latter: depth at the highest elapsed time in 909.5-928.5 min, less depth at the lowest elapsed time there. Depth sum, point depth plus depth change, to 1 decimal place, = 0.1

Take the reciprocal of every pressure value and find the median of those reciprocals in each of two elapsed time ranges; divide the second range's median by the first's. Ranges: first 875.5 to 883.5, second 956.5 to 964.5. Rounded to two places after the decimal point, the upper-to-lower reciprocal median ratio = 0.88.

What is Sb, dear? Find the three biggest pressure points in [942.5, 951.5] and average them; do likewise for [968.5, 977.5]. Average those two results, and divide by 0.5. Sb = 540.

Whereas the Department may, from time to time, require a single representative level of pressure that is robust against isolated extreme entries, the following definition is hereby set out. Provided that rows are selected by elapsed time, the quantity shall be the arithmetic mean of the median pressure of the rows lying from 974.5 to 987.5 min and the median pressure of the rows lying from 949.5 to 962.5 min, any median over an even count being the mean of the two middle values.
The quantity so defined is 263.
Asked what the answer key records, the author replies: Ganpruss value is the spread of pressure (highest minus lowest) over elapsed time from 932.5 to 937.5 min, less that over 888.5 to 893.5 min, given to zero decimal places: 11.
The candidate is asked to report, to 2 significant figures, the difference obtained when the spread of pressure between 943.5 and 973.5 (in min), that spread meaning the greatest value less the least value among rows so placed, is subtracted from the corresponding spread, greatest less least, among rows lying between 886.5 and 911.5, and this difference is -15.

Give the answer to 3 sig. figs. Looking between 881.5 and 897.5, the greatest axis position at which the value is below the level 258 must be 896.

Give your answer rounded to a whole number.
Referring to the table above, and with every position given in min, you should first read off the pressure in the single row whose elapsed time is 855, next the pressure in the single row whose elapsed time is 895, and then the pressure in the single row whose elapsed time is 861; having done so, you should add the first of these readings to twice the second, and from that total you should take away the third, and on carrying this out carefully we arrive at 526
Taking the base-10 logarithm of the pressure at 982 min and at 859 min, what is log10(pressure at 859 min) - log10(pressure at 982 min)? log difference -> -0.003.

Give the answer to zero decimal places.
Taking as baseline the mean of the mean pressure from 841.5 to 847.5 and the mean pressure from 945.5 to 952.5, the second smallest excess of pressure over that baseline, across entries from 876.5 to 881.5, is -29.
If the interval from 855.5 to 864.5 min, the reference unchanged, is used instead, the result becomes -16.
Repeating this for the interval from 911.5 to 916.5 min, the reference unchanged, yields 0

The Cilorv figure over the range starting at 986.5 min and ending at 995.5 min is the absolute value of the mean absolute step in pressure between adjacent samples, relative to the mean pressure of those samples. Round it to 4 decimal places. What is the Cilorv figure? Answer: 0.0281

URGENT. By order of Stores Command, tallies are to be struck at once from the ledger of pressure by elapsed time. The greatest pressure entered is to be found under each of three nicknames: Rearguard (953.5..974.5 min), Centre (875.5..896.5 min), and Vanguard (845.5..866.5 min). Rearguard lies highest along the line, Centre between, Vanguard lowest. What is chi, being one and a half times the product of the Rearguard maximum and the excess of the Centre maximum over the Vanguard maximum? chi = 348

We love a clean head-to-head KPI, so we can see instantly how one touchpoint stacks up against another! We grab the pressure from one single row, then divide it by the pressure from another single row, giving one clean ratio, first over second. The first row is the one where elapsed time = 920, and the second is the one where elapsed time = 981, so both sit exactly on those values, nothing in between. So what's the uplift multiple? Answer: 1.04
